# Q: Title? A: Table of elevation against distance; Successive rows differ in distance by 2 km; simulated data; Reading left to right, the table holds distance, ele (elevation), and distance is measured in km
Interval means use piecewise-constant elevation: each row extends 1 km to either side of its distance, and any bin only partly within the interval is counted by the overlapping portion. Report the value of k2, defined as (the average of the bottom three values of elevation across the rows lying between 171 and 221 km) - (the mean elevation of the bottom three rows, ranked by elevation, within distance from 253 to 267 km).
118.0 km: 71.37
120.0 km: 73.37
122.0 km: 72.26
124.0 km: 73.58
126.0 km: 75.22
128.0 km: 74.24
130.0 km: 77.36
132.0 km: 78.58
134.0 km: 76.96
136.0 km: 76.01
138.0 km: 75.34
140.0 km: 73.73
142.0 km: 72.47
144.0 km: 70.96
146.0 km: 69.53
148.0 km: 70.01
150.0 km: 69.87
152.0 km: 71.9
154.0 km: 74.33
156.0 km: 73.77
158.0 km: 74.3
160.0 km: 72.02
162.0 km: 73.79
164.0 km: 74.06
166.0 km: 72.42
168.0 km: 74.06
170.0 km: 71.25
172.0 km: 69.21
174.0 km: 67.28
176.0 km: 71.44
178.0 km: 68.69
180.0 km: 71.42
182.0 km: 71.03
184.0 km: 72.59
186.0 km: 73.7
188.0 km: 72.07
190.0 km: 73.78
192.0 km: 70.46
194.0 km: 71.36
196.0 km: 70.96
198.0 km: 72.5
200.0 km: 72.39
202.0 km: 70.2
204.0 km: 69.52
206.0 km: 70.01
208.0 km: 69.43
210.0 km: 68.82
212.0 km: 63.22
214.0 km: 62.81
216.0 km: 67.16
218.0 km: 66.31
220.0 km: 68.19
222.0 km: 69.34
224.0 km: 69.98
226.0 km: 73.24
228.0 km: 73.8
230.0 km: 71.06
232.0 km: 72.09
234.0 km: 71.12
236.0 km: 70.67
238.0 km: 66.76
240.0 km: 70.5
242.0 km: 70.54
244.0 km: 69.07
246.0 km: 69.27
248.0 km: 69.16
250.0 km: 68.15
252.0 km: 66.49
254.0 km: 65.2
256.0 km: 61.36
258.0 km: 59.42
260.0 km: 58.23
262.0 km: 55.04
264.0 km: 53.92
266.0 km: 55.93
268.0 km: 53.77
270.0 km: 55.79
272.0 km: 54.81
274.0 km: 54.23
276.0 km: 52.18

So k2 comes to 9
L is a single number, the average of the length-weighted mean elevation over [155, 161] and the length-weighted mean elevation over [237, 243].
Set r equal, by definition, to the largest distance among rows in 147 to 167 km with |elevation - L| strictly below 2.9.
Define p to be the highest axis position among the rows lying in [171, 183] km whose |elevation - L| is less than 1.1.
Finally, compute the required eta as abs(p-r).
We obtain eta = 16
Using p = 182.0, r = 166.0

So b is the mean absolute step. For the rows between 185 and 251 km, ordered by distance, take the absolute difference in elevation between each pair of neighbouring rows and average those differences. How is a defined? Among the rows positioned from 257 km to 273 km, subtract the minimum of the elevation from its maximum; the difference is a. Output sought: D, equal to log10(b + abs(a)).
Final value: 0.86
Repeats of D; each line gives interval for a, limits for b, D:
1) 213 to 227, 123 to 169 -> 1.07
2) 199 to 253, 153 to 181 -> 1.11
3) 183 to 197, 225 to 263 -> 0.69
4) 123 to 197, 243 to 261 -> 1.10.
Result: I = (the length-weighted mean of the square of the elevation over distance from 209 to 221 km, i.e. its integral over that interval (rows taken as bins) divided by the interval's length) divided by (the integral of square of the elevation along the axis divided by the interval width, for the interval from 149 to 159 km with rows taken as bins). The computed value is 0.82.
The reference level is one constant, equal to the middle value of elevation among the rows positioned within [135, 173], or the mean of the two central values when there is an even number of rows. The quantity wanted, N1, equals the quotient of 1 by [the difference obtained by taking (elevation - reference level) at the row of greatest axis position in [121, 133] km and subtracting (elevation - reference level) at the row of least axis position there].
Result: 0.2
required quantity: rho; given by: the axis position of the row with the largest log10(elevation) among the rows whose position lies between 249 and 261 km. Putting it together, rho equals 250.0 km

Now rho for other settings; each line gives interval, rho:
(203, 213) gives 206.0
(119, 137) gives 132.0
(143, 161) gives 154.0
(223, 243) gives 228.0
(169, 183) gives 176.0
